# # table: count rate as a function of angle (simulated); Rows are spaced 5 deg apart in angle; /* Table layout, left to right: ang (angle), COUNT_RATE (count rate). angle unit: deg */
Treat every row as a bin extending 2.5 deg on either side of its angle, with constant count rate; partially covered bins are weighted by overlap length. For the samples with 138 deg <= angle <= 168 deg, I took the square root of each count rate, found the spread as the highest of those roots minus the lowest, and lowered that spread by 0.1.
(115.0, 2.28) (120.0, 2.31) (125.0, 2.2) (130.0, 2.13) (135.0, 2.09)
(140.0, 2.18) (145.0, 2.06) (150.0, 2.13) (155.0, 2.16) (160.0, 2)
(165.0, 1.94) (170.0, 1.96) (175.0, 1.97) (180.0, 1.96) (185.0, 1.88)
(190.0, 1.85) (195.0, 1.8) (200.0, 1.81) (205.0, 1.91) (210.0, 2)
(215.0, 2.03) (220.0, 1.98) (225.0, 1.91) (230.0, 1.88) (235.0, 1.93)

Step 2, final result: -0.016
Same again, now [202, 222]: -0.057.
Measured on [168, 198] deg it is -0.038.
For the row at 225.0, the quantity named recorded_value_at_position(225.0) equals 1.91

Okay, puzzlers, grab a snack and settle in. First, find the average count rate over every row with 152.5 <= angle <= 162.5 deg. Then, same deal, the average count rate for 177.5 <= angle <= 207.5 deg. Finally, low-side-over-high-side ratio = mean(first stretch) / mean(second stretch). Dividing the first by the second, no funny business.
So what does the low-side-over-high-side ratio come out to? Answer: 1.11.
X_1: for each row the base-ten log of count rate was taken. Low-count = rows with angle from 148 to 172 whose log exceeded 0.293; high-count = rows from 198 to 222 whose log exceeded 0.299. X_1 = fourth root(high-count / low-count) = 0.9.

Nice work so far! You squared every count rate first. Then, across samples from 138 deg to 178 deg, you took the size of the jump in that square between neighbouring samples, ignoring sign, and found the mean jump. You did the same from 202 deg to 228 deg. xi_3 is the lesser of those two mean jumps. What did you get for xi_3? 0.236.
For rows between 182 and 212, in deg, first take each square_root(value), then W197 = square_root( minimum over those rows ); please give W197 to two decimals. 1.16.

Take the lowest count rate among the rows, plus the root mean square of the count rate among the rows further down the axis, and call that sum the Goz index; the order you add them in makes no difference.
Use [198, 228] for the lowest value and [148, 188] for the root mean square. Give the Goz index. 3.81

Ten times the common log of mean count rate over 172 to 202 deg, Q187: 2.74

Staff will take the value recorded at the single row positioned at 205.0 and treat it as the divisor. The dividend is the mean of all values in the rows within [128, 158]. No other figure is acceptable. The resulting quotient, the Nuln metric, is 1.11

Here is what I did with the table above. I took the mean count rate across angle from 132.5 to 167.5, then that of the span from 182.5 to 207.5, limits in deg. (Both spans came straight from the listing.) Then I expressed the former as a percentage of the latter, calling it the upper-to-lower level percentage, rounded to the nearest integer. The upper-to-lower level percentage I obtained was 112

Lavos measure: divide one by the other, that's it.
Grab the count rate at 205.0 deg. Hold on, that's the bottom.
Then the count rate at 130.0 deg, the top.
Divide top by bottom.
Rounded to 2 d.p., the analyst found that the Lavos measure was 1.12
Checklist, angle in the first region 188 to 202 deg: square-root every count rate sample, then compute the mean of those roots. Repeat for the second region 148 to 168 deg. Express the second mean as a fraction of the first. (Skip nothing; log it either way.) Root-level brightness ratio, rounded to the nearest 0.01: 1.06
